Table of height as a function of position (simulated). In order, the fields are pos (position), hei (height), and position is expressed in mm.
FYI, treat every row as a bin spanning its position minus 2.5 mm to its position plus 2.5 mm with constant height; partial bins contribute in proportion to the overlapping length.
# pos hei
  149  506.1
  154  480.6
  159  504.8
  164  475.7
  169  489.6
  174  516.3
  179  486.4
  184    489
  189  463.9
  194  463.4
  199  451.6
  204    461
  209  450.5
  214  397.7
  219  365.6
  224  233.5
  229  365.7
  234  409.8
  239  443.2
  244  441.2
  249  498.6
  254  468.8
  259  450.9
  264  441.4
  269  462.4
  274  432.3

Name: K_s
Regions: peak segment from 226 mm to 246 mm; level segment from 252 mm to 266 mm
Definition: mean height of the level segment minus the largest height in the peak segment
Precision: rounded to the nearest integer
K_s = 10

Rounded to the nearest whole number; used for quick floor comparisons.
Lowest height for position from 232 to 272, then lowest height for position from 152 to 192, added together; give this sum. 874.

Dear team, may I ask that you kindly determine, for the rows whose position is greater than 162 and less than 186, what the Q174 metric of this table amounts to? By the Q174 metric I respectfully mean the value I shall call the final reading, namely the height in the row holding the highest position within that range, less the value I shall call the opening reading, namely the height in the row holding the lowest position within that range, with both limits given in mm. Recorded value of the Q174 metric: 13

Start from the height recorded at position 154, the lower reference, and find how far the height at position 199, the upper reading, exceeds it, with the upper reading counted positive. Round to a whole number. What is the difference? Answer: -29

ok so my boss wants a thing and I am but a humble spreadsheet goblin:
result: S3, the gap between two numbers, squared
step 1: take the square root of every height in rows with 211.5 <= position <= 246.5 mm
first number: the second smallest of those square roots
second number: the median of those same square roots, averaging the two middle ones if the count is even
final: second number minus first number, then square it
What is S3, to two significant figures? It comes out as 0.68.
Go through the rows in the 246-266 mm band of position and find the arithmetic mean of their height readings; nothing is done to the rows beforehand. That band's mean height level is 465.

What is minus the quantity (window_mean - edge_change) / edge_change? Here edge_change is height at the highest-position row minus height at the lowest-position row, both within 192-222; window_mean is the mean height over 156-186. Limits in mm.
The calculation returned 6.0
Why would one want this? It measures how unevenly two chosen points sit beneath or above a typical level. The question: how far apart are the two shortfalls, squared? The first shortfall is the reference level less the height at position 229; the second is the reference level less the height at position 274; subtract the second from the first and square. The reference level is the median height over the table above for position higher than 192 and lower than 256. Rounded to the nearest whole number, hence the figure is 4436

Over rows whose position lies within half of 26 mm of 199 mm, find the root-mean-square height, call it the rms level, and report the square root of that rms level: 21.4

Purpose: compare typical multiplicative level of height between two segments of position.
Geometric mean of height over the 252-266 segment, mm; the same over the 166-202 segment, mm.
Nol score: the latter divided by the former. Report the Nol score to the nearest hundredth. 1.06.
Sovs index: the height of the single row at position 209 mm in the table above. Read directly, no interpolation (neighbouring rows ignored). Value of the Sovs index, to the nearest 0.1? 450.5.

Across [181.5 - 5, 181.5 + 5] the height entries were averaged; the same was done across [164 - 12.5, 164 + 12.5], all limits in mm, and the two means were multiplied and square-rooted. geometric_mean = 491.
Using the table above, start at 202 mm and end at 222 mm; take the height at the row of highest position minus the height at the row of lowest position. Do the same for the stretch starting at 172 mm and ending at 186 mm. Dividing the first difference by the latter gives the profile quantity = 3.5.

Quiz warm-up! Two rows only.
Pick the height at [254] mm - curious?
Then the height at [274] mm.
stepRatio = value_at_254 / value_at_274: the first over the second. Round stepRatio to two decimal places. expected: 1.08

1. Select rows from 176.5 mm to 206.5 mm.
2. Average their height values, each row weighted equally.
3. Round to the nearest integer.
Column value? 469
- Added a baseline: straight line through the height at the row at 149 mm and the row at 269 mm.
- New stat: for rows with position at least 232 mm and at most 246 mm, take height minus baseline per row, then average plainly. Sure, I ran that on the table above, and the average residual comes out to -42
